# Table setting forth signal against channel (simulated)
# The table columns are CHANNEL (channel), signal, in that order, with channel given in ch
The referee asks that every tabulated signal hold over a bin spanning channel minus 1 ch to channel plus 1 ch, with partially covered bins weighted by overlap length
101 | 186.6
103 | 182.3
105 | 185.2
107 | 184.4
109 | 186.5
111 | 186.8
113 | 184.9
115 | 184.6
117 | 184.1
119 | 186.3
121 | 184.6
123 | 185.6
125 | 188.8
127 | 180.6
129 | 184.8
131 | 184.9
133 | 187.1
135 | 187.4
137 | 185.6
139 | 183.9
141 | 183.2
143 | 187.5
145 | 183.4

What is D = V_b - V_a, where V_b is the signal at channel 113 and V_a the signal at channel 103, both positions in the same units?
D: 2.6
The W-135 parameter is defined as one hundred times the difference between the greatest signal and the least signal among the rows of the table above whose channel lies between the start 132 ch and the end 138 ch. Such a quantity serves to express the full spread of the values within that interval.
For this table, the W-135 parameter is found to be 180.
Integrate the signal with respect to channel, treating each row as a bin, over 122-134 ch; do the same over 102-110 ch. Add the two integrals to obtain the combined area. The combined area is 3700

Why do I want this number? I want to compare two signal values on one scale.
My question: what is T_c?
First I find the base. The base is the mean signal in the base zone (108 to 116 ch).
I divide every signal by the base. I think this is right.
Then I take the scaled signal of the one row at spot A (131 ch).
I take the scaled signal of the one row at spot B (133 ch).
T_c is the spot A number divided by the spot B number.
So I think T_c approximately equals 0.99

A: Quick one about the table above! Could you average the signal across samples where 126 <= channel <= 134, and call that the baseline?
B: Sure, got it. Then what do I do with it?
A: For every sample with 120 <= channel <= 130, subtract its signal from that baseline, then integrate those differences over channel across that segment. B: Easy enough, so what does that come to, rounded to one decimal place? -5.3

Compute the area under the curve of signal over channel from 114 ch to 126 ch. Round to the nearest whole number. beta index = 2228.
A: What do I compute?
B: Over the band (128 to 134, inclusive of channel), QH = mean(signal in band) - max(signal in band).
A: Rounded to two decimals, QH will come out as -1.50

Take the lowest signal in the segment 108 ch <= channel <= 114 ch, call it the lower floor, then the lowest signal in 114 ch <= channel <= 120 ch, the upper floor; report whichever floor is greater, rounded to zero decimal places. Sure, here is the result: 185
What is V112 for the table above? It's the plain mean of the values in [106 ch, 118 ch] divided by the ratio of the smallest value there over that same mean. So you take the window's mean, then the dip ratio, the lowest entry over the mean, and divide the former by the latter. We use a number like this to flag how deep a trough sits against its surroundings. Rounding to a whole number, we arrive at 186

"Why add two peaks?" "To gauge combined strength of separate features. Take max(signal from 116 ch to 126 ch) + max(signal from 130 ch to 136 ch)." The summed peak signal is 376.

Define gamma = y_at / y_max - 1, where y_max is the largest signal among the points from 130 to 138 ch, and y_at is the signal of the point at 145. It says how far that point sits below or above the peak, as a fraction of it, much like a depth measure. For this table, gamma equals -0.021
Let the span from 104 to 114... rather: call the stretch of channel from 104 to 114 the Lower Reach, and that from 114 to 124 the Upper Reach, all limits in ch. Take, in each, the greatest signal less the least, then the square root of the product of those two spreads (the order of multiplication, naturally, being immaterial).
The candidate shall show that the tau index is 2.3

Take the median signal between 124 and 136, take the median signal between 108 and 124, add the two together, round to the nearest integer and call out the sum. 371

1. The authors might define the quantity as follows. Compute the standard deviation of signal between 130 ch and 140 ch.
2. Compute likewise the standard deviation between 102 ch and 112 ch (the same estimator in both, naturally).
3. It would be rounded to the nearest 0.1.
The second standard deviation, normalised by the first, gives 1.2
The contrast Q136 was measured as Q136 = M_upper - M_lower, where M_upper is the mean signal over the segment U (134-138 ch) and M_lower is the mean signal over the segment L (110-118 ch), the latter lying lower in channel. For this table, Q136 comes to 1.4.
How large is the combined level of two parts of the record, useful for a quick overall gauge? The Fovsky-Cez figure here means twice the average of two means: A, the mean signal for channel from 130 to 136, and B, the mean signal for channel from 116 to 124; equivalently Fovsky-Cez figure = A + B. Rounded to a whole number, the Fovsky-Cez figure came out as 372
